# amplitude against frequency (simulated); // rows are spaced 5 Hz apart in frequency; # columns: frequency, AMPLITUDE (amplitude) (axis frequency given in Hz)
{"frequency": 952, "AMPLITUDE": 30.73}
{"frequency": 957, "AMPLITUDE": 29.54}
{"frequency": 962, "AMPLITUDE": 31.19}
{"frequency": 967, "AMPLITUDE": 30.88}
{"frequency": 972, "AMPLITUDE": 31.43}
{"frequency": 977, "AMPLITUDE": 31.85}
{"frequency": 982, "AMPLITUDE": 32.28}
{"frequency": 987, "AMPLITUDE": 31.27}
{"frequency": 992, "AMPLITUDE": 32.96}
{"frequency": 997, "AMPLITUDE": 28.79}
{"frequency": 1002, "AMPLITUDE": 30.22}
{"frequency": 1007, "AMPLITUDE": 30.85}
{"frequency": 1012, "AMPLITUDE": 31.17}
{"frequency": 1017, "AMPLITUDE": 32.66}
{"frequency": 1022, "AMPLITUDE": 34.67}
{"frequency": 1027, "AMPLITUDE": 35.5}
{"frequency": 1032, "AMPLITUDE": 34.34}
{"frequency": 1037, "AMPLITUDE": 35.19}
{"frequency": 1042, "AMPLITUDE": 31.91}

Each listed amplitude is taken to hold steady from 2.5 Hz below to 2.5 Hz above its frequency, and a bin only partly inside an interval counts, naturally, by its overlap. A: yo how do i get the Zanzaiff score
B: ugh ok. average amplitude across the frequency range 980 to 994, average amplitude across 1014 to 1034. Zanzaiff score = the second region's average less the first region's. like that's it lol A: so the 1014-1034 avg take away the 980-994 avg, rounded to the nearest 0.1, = 2.1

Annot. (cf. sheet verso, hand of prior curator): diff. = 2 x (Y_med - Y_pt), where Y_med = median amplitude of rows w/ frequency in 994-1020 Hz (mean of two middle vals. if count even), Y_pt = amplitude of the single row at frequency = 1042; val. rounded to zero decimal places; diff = -2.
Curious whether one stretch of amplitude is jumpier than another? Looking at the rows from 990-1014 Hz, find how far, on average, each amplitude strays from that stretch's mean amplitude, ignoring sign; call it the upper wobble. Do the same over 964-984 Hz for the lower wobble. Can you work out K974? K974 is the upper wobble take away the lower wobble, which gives 0.58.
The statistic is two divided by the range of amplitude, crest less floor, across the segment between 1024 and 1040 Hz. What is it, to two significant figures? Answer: 1.7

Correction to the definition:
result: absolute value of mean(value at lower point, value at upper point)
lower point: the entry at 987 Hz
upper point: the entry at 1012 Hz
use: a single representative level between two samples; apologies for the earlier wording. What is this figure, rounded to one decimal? 31.2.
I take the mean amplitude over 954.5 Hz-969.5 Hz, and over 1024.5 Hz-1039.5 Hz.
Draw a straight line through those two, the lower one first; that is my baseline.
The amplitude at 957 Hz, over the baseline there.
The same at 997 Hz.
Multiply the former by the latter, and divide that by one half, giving 1.72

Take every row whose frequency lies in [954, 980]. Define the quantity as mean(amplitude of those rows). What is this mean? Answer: 31.0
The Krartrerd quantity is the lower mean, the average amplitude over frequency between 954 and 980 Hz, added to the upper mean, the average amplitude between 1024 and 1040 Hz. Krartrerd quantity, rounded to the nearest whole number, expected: 66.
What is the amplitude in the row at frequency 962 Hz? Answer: 31.19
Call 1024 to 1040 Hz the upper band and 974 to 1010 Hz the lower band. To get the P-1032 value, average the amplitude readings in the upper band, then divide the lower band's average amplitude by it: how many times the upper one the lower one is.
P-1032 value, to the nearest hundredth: 0.89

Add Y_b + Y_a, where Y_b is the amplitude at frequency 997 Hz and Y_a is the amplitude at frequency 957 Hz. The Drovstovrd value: 58.3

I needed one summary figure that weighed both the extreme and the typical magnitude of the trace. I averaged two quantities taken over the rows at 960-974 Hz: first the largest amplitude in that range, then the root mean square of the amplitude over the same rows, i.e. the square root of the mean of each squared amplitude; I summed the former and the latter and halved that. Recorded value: 31.3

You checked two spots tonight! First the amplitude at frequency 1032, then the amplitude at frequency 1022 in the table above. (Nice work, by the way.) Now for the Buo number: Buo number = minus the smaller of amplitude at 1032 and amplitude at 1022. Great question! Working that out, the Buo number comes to -34.3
